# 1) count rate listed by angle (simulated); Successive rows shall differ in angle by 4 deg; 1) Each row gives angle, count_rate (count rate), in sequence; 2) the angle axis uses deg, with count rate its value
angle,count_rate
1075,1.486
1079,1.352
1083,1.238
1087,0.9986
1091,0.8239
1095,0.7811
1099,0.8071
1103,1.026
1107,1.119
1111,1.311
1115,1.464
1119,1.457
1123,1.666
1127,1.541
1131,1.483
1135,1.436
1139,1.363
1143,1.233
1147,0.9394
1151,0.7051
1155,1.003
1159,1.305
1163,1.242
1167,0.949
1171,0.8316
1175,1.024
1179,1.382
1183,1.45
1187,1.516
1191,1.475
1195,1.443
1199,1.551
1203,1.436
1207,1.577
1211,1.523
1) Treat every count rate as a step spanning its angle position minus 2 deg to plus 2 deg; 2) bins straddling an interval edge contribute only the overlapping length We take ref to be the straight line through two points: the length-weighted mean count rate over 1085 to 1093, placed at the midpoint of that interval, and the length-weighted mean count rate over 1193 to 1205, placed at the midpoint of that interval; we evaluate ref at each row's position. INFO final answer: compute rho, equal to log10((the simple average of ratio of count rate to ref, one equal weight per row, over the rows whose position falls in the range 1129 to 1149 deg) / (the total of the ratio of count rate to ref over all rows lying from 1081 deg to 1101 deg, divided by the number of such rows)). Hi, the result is 0.04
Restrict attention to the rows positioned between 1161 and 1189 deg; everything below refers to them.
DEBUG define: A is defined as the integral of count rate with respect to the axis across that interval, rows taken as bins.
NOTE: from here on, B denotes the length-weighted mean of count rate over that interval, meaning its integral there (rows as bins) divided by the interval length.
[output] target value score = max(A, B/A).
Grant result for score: 34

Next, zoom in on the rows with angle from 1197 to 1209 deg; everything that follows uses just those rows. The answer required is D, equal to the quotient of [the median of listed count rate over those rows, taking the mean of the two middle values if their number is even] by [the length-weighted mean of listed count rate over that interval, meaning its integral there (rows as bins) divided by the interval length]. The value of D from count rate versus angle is 1.02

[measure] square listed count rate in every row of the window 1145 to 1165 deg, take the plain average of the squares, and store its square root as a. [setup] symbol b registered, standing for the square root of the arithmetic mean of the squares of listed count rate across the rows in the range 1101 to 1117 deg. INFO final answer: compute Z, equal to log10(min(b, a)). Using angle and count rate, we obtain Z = 0.03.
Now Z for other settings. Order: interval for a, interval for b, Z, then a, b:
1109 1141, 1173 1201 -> 0.15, 1.47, 1.4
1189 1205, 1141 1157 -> -0.01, 1.48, 1.0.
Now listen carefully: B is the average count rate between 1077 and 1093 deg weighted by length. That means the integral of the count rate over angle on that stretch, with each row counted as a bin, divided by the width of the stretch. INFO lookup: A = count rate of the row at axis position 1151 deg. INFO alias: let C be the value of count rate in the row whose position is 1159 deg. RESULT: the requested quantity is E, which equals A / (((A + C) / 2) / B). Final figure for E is 0.77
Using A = 0.7051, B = 1.10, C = 1.305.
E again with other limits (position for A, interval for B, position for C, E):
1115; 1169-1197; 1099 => 1.68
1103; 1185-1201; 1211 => 1.20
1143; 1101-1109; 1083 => 1.07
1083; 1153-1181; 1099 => 1.34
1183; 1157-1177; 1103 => 1.25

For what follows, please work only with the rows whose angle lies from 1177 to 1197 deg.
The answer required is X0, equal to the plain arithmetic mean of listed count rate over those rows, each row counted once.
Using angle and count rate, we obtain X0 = 1.45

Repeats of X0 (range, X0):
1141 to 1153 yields 0.96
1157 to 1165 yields 1.27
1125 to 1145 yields 1.41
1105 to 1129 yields 1.43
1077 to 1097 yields 1.04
